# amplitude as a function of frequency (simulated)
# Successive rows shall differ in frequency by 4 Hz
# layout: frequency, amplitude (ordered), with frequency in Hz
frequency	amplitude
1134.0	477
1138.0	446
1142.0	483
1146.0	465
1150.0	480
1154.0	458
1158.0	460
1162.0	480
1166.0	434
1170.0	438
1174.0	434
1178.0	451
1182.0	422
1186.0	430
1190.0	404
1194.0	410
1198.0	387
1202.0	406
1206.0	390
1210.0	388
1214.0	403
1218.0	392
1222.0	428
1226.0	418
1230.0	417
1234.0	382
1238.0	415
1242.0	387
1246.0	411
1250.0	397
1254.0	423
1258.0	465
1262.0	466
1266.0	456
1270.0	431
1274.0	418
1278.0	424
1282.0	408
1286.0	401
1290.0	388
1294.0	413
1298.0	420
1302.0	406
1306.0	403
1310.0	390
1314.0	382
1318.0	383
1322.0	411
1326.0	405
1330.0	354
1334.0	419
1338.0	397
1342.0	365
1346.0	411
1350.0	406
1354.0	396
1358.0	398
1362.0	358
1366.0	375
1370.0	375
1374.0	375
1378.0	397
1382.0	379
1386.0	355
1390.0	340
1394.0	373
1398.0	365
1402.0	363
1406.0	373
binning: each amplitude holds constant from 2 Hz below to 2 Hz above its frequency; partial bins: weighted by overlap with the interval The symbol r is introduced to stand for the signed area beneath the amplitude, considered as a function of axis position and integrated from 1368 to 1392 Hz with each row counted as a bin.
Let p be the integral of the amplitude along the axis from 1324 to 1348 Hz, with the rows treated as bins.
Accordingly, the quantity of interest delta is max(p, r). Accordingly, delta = 9404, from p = 9404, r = 8884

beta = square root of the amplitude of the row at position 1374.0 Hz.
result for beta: 19.4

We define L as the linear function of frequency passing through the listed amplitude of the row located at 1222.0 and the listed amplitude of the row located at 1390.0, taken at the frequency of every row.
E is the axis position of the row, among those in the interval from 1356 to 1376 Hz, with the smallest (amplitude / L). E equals 1362.0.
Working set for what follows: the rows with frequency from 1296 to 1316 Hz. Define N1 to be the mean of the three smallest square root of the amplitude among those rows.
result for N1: 19.8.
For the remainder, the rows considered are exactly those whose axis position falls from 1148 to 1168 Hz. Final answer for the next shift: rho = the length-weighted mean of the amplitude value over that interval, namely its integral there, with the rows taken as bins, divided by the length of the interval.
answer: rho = 462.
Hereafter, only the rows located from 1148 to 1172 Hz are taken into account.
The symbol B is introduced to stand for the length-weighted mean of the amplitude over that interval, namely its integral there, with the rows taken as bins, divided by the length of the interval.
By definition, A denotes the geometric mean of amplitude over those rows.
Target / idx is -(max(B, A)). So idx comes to -458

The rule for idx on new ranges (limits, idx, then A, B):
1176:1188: -434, 434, 434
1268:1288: -416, 416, 416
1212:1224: -408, 407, 408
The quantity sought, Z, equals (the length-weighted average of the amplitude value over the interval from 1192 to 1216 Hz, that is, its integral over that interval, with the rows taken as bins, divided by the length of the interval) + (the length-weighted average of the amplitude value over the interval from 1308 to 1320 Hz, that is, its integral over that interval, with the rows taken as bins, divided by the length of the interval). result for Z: 782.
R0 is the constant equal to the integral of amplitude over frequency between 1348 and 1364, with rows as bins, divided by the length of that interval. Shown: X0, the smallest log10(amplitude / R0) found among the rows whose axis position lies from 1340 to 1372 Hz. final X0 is -0.037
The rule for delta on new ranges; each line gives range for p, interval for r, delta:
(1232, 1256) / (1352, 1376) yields 9660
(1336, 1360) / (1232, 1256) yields 9660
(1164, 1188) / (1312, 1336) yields 10436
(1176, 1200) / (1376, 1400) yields 10016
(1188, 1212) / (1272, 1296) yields 9808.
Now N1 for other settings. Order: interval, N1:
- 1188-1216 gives 19.7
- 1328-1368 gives 18.9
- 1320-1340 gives 19.6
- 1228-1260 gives 19.7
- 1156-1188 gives 20.7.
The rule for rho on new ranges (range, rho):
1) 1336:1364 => 390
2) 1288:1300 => 407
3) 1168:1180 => 441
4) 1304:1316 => 392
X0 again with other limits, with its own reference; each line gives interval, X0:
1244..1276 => 0.008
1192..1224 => -0.003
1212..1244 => -0.008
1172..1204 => -0.003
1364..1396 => -0.059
